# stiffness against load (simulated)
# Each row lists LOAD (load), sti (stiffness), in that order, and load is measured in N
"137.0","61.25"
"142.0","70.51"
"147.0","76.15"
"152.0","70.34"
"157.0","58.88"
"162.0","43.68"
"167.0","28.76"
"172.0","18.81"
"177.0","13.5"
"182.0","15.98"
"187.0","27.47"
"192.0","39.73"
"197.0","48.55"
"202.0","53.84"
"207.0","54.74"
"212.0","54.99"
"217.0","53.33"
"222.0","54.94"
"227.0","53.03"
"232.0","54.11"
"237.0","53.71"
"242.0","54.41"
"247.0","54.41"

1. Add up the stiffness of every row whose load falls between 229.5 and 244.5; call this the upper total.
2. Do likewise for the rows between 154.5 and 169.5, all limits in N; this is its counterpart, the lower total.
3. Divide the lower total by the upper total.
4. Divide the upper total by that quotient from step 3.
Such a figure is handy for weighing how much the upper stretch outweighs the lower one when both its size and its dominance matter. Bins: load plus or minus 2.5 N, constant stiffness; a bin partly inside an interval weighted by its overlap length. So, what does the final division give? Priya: 200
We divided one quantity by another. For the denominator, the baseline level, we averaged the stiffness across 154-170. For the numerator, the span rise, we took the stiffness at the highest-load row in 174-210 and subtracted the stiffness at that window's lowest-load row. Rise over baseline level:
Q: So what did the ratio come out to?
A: 0.94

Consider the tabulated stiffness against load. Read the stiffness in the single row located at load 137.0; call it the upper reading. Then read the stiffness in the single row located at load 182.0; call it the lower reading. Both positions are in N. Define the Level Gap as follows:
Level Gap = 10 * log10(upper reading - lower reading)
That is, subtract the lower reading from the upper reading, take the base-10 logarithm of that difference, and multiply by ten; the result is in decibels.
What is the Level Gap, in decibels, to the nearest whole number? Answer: 17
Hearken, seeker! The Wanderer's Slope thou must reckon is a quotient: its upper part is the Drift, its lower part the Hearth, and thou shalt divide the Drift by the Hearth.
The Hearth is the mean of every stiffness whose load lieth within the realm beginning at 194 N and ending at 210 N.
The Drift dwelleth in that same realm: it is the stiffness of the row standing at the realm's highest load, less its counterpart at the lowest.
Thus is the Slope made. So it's 0.12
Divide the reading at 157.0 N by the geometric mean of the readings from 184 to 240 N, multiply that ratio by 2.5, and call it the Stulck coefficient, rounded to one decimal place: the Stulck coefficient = 3.0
